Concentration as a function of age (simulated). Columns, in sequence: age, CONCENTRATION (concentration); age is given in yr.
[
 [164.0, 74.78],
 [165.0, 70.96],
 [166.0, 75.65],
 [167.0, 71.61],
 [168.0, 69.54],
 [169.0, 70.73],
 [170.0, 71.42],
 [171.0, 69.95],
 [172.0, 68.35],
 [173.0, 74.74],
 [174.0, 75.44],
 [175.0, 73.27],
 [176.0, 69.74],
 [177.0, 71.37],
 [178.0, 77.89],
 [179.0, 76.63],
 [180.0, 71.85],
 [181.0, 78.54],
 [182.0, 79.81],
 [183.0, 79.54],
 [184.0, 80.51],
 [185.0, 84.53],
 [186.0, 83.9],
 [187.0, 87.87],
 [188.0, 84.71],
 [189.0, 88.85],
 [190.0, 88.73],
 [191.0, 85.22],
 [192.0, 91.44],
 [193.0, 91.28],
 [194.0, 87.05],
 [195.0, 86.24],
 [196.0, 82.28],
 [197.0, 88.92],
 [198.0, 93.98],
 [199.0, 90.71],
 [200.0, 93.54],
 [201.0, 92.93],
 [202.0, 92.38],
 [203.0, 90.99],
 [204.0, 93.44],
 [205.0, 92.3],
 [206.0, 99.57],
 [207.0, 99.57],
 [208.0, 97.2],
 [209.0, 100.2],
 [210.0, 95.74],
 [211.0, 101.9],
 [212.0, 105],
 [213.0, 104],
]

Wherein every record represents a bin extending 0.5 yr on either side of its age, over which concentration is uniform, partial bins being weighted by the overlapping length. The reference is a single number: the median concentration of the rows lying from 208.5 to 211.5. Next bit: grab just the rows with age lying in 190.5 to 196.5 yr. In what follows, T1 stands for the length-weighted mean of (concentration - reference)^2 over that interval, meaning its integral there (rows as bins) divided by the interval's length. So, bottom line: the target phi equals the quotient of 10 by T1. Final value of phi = 0.06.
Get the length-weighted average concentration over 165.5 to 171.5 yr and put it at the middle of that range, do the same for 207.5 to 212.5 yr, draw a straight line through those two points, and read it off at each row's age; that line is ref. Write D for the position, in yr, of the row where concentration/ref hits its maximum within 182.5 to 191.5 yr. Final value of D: 187.0 yr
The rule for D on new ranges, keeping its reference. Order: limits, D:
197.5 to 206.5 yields 198.0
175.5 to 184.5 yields 178.0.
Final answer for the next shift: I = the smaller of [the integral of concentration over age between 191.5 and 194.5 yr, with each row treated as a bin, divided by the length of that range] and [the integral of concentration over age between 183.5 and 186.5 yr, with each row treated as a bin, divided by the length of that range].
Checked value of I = 83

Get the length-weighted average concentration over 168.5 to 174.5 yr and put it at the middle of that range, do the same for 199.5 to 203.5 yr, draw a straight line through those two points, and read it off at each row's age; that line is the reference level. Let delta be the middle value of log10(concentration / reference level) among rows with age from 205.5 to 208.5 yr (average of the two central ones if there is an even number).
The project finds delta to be 0.015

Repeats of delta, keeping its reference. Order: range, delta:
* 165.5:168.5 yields 0.018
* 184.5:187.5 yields 0.018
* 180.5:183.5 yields 0.001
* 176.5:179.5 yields -0.002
